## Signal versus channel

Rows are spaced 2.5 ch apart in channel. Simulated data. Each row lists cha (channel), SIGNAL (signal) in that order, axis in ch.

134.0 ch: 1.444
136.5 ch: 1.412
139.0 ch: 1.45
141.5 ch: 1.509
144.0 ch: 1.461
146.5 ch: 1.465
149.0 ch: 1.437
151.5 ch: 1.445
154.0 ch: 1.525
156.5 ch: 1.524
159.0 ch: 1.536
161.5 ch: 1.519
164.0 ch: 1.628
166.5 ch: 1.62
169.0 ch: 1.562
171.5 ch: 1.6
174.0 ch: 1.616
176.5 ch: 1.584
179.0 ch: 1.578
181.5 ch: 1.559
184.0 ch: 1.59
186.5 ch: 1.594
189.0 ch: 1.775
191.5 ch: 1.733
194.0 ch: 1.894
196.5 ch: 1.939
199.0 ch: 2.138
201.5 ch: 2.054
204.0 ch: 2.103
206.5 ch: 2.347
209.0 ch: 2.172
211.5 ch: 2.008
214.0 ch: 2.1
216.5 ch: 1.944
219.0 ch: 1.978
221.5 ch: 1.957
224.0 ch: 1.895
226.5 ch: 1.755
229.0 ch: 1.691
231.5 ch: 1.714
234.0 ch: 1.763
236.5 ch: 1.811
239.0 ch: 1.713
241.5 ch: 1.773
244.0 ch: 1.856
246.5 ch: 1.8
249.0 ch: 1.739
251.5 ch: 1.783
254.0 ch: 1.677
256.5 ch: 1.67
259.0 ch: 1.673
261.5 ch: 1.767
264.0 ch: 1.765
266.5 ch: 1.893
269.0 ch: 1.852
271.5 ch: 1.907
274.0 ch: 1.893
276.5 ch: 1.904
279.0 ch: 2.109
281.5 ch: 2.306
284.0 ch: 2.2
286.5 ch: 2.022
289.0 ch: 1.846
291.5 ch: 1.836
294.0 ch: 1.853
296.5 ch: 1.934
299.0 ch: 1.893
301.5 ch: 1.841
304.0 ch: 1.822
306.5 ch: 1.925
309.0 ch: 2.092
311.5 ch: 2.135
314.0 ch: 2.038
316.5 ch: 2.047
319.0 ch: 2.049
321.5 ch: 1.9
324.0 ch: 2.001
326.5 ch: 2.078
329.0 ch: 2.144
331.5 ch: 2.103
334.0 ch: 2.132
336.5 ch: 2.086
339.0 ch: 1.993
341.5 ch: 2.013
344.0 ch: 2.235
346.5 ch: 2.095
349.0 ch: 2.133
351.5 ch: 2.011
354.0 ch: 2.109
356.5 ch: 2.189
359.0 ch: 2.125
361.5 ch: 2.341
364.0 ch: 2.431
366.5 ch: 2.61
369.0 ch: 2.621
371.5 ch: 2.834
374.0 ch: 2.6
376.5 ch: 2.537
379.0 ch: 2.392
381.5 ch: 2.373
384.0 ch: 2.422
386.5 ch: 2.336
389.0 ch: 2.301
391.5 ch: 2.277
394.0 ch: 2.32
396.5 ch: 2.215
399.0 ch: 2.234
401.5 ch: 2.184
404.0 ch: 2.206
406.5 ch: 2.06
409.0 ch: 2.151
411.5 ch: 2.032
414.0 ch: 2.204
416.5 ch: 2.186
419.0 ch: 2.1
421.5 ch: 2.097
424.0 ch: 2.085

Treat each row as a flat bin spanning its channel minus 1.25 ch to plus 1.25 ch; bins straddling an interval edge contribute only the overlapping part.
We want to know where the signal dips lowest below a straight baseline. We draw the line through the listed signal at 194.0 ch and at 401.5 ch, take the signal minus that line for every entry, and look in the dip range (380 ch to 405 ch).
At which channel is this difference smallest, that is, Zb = 401.5 ch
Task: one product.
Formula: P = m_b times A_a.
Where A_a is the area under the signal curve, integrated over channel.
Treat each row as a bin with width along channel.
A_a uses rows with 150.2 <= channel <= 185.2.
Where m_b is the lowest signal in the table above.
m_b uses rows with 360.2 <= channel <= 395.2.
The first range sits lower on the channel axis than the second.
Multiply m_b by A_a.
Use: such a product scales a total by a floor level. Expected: 125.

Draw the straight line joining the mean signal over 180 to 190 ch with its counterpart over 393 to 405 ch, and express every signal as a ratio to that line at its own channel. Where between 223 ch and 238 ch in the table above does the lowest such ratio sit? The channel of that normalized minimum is 229.0 ch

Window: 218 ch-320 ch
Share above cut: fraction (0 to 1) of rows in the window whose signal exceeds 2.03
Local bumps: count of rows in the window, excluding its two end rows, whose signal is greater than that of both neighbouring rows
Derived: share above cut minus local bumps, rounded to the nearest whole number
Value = -9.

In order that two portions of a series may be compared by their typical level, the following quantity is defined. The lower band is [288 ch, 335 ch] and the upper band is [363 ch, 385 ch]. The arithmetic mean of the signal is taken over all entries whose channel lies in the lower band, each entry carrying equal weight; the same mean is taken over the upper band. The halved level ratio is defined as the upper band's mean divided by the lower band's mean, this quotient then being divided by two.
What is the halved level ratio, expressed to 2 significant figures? 0.64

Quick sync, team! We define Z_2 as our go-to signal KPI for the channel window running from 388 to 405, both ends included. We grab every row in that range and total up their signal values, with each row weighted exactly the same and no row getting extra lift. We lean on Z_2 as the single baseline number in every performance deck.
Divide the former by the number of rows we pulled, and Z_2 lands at 2.2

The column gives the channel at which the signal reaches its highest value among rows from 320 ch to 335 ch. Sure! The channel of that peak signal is 329.0 ch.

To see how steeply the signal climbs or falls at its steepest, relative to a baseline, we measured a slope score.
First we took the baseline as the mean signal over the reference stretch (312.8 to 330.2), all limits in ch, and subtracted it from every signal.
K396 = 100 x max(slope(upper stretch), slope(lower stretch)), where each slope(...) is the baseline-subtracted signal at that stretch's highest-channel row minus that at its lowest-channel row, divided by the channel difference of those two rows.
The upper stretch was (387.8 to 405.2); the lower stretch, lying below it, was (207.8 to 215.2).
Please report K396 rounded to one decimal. -0.6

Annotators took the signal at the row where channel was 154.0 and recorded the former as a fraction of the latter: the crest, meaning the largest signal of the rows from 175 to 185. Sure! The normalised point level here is 0.96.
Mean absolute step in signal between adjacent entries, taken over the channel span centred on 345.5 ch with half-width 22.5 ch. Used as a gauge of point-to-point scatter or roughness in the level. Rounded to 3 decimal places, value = 0.095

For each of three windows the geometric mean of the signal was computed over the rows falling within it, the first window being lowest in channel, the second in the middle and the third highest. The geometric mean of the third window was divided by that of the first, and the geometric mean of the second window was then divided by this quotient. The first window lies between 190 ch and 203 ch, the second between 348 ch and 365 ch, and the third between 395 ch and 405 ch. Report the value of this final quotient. 1.9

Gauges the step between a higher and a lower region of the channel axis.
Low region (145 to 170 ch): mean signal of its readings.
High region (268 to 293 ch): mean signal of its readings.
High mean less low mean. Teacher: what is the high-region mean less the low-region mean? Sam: 0.5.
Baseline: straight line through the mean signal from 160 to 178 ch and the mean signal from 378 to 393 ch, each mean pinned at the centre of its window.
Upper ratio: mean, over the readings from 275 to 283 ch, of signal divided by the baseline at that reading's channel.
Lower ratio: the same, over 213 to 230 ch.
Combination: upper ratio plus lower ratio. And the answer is 2.14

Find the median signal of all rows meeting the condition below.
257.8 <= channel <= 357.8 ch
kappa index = 2.01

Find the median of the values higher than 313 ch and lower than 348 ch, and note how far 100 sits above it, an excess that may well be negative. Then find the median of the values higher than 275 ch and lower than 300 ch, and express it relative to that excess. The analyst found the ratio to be 0.020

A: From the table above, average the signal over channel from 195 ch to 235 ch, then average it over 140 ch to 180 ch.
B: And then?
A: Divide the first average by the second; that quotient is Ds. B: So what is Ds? 1.28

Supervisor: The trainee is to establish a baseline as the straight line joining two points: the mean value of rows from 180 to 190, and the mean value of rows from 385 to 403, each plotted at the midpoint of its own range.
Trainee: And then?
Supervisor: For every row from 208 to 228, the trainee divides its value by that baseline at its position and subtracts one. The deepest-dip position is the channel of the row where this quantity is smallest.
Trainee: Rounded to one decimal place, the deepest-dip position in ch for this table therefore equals 226.5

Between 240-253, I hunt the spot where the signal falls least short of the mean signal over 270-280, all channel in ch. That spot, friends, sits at 244.0 ch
